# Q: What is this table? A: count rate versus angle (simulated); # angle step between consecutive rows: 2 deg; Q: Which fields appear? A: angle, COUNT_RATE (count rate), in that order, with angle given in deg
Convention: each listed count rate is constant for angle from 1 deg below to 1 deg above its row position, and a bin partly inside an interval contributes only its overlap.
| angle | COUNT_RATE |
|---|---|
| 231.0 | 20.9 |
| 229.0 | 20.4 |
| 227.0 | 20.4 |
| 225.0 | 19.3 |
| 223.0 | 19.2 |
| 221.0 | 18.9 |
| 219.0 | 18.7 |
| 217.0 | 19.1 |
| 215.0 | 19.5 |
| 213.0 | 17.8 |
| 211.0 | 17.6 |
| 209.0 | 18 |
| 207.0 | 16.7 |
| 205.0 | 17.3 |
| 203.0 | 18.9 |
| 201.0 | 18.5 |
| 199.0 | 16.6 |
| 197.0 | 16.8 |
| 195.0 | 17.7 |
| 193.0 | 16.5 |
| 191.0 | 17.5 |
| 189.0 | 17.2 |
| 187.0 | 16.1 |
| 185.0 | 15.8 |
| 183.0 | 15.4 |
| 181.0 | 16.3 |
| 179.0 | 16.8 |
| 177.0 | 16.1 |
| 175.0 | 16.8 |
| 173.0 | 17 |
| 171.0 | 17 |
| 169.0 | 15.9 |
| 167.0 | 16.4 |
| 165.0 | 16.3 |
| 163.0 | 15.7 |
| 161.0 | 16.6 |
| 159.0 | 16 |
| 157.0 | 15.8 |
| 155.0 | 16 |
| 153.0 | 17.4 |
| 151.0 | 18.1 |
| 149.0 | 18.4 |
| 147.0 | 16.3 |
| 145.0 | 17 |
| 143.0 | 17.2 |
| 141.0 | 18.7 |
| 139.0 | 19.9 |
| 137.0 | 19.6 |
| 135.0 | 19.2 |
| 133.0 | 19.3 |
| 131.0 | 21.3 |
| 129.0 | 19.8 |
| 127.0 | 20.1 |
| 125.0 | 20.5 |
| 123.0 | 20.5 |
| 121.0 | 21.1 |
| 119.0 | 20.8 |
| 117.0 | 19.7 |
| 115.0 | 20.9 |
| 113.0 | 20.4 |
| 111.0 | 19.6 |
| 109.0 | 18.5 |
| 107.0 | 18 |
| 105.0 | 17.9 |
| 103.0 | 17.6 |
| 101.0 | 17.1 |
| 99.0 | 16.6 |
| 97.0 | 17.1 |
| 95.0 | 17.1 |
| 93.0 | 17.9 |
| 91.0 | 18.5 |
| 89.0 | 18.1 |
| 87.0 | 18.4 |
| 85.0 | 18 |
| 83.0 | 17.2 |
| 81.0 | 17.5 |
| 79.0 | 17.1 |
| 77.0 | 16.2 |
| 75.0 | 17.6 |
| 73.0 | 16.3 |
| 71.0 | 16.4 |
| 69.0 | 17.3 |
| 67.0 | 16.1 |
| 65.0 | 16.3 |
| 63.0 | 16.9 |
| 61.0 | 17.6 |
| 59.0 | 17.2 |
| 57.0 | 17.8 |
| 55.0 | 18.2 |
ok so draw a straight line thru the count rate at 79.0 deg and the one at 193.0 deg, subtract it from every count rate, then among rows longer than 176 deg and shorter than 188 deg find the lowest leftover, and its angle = 183.0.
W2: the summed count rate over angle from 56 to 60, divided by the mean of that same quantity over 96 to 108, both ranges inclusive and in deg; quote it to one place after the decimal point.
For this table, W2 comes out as 2.0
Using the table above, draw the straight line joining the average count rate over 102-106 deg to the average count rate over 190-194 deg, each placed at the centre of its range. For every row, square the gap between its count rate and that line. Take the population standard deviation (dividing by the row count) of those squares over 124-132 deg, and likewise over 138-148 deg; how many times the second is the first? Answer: 0.6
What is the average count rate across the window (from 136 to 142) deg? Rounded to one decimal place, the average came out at 19.4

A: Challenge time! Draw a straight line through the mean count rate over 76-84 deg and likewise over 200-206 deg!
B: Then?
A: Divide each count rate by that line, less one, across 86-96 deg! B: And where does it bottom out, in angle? 95.0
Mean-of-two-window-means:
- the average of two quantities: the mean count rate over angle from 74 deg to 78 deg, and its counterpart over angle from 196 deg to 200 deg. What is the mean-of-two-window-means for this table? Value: 16.80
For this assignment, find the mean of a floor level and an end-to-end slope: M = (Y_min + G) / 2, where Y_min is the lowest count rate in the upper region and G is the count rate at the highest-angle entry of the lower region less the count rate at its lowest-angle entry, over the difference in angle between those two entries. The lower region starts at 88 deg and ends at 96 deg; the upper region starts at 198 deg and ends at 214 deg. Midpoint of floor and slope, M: 8.2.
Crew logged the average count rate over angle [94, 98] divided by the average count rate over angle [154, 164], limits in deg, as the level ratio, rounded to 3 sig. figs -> 1.07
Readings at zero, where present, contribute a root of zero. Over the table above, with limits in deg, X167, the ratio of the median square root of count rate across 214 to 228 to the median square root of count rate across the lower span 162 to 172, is 1.09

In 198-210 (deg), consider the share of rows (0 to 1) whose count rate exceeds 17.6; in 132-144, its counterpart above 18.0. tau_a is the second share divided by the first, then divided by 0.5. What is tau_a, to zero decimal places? 3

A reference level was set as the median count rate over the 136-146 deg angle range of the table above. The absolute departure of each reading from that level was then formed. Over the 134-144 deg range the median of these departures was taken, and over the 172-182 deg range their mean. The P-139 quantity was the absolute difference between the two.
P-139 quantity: 1.20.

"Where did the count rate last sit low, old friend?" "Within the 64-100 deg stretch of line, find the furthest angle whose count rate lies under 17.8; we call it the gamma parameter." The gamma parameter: 99.0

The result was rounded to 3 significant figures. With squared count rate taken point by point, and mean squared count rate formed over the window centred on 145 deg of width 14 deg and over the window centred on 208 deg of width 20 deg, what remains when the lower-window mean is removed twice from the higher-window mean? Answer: -322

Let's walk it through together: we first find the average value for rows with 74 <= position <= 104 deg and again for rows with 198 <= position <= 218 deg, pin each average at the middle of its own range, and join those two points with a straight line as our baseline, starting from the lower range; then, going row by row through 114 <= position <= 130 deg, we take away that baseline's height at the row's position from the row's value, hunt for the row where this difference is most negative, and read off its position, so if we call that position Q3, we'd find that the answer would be 117.0 deg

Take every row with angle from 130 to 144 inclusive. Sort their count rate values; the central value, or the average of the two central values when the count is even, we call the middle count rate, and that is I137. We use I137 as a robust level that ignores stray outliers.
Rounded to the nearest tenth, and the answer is 19.3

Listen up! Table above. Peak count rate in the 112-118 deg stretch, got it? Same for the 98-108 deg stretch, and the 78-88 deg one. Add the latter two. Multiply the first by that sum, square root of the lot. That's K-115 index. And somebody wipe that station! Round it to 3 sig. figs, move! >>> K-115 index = 27.6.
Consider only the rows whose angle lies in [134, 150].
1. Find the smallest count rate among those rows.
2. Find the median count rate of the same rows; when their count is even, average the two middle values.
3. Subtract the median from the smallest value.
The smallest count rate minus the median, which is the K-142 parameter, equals -2.25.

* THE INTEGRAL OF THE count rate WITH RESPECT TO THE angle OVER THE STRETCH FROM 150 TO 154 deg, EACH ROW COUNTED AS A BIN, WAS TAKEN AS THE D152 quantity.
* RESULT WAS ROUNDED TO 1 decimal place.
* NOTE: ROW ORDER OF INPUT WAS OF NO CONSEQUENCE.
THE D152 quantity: 71.0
